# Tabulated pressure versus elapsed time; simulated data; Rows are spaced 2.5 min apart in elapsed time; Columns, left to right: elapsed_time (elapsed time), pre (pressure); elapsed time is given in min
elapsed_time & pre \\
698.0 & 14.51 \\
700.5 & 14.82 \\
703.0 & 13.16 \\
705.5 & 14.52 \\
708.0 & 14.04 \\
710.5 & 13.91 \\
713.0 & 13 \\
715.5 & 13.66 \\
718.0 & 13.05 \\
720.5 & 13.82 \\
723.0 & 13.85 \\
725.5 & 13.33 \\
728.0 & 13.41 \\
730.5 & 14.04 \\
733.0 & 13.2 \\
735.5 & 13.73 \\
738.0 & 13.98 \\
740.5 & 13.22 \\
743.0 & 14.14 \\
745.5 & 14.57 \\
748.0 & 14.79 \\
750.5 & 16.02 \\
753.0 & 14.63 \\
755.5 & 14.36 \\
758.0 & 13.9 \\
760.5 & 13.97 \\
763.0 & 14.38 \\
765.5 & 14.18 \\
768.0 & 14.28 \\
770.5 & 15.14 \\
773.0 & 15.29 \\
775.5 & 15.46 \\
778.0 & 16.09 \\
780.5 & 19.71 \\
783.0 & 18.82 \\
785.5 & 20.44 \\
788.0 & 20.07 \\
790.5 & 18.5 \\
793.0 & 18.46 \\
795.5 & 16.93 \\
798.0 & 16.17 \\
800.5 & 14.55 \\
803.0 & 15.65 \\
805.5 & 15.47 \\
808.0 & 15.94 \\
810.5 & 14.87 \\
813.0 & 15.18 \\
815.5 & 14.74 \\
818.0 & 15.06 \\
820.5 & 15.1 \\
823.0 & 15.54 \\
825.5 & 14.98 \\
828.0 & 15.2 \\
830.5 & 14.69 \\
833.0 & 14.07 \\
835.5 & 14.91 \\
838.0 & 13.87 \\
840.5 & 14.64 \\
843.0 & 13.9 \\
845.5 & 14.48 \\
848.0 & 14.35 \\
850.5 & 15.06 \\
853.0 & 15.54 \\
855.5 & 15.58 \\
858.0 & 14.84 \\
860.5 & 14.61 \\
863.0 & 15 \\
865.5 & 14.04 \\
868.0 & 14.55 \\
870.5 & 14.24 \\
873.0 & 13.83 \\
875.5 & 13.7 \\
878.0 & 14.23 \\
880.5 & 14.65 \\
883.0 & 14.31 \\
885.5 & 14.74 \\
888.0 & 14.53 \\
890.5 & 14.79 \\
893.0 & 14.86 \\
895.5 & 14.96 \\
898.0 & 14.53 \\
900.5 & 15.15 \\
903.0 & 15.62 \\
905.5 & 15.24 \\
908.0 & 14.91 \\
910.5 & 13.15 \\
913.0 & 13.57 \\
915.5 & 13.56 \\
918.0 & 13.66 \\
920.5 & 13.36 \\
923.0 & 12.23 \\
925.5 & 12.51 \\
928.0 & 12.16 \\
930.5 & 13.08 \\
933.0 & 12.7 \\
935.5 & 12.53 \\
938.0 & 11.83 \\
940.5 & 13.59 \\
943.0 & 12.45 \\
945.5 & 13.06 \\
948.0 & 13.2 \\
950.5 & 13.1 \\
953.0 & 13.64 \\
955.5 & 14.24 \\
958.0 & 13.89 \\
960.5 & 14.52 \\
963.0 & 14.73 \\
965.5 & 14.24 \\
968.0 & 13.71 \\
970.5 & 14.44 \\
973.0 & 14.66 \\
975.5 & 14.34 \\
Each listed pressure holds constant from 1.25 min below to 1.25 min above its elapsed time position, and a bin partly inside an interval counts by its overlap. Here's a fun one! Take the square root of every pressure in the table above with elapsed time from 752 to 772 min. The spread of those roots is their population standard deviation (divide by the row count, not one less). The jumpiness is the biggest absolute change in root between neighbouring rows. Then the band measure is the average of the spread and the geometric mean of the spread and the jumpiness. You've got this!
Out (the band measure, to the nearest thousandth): 0.061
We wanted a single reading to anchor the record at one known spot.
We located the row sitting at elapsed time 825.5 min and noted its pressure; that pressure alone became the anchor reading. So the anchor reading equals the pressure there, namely 14.98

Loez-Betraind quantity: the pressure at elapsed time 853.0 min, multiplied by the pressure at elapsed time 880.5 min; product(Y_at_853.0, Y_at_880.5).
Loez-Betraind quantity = 228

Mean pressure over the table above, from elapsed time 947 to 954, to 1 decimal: 13.3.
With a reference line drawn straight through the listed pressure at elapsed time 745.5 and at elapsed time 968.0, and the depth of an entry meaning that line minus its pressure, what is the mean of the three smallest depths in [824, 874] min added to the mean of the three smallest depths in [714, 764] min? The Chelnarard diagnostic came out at -1.9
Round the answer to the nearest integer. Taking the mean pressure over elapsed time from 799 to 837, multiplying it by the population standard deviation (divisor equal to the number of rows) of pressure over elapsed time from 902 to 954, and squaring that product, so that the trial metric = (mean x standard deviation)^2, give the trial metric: 208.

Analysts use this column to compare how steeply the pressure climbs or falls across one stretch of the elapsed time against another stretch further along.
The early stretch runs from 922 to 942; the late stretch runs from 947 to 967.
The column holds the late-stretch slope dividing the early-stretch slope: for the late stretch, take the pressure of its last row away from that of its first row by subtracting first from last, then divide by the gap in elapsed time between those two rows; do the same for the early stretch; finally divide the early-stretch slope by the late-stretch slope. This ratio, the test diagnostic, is 1.3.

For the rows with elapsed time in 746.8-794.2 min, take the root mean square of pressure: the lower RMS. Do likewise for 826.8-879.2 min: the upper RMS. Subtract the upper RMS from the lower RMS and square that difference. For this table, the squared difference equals 3.4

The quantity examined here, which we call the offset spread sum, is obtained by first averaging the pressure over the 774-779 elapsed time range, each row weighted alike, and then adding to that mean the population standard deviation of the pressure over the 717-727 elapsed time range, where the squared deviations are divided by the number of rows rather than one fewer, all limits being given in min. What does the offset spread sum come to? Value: 16.1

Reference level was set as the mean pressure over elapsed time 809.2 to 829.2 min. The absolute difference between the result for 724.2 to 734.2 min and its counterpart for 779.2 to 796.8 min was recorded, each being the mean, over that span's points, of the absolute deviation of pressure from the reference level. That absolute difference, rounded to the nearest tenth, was 2.3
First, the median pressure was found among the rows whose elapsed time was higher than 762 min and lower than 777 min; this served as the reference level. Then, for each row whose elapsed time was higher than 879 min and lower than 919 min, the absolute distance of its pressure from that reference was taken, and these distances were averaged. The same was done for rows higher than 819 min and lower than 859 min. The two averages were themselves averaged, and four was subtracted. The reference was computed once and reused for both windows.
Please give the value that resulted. -3.51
